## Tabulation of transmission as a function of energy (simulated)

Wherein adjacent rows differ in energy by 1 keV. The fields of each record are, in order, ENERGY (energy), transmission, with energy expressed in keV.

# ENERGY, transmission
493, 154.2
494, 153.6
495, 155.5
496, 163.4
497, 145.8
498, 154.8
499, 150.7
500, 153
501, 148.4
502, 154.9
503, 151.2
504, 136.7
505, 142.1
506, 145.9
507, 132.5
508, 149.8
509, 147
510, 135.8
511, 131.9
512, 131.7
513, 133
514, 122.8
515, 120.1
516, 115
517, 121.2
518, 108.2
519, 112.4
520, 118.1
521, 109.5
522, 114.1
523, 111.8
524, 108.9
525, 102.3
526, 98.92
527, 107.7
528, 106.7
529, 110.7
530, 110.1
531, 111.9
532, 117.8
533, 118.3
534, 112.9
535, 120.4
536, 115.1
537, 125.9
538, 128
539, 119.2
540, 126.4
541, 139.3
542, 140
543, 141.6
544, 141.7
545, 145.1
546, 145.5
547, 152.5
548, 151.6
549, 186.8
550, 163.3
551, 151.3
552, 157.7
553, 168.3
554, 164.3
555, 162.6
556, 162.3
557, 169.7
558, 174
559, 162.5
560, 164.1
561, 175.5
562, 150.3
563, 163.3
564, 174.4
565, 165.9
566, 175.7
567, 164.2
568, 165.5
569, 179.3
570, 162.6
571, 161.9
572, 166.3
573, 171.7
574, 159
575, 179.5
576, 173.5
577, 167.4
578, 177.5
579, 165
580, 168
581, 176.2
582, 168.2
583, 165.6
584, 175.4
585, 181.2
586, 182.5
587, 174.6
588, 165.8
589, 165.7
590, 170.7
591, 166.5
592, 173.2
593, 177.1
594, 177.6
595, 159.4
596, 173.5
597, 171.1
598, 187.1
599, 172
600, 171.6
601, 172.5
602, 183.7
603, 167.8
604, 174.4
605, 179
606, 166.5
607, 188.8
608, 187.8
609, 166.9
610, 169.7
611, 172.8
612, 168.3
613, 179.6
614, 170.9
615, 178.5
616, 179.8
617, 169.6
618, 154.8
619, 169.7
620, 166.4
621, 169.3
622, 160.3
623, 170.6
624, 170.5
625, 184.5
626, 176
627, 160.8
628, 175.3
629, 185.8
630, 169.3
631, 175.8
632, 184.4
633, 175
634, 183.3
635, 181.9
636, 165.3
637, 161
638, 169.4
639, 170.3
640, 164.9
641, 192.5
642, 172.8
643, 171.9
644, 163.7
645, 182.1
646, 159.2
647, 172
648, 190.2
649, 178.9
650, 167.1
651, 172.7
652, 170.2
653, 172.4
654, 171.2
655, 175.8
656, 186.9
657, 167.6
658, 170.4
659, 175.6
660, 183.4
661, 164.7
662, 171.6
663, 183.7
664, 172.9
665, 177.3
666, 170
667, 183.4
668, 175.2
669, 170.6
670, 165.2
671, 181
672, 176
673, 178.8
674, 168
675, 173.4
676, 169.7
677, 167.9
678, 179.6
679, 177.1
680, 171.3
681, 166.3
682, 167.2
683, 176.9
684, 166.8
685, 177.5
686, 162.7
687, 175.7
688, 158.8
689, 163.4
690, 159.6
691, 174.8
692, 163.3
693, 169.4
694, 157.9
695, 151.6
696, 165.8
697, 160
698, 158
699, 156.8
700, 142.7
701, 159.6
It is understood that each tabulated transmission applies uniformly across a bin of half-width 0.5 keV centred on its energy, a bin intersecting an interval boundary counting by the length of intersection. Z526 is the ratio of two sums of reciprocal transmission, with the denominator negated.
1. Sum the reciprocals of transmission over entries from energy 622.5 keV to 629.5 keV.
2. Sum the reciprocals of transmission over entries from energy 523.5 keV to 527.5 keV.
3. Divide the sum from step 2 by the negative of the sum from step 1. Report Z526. -1.0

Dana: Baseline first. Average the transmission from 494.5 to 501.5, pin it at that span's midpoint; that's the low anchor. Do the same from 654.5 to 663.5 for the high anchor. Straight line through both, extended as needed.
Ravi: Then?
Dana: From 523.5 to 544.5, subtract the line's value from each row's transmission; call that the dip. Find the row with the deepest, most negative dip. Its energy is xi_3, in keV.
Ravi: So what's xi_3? 526 keV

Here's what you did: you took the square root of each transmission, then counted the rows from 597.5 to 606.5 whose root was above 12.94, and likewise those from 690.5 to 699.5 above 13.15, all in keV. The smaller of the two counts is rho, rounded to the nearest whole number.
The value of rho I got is 1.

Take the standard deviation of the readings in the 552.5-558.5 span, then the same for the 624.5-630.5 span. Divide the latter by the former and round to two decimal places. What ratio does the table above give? 2.04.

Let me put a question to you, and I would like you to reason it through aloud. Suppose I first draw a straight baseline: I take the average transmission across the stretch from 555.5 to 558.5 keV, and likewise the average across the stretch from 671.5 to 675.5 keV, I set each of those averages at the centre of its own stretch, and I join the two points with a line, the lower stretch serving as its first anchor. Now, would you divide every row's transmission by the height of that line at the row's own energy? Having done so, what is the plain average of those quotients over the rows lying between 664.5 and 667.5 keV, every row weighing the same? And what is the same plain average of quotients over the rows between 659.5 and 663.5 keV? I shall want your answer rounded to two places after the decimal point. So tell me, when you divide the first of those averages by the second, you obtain 1.00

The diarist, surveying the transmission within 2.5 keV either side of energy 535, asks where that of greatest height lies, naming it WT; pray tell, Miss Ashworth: 537 keV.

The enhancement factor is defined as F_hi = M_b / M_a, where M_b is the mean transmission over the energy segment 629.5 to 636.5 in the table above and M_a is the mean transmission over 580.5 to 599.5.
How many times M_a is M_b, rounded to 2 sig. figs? 1.0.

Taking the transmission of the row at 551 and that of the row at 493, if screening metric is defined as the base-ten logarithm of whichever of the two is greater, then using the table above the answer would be 2.19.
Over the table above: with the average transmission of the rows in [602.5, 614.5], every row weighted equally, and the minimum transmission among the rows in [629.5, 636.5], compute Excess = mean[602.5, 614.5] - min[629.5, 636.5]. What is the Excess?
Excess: 9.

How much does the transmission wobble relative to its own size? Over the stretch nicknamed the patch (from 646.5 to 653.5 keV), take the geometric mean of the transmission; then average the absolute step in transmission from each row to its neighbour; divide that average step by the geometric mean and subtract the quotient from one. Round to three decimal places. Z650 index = 0.951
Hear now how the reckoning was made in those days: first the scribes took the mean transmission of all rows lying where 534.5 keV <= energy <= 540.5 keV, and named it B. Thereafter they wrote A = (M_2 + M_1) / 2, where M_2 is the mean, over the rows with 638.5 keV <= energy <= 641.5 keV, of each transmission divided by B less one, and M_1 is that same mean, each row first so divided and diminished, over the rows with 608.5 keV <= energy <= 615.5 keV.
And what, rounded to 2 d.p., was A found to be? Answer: 0.42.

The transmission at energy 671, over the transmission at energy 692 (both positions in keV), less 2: -0.89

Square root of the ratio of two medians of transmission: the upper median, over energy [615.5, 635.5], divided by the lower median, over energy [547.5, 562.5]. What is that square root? 1.03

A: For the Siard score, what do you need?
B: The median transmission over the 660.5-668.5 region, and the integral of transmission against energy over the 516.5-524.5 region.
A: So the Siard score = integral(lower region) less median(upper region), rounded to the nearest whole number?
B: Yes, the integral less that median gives 730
